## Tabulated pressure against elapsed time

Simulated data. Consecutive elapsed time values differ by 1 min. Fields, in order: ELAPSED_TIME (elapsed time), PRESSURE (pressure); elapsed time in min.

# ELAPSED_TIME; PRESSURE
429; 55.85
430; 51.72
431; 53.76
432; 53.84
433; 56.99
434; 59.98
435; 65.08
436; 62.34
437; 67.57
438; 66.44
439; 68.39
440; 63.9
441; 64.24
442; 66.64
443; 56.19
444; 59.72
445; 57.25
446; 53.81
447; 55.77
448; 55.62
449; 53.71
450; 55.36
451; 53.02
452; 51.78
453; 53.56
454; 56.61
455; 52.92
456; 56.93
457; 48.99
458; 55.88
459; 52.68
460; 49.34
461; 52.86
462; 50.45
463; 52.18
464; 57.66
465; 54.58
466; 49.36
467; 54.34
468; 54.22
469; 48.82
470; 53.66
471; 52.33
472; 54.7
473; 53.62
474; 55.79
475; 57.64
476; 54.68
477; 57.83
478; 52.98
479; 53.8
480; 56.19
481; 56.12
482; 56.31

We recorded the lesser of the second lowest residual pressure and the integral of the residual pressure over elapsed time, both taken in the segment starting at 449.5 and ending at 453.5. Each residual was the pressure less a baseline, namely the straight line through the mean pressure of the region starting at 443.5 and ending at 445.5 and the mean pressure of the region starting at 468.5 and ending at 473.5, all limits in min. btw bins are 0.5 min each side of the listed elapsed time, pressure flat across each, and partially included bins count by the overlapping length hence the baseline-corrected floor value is -14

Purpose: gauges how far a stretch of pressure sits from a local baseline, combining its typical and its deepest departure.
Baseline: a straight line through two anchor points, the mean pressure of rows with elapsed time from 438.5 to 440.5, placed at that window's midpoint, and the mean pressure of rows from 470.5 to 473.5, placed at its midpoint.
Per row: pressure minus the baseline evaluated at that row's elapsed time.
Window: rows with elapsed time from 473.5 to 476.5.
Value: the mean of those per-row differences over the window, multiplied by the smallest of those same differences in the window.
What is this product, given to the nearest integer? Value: 10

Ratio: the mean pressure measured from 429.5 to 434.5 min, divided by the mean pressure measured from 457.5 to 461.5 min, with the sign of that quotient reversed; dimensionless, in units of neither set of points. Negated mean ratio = -1.05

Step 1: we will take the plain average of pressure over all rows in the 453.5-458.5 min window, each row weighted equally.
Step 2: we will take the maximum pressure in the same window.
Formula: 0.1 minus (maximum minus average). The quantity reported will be -3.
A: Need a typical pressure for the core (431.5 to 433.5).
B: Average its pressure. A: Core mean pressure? 55.4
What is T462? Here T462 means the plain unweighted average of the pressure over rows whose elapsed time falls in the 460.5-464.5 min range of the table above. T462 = 53.3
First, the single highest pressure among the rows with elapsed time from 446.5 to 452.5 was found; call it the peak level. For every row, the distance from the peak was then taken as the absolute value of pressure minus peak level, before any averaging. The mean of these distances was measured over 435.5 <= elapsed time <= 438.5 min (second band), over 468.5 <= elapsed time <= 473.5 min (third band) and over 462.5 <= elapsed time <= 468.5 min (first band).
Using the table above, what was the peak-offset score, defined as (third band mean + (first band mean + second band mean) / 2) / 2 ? 4.66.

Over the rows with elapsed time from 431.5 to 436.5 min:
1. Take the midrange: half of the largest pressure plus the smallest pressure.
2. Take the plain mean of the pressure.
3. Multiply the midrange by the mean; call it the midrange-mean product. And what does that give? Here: 3547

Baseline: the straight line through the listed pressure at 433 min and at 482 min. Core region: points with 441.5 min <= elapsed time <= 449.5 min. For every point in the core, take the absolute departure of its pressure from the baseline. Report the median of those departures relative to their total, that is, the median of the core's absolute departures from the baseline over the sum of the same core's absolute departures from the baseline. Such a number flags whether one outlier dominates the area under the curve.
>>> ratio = 0.092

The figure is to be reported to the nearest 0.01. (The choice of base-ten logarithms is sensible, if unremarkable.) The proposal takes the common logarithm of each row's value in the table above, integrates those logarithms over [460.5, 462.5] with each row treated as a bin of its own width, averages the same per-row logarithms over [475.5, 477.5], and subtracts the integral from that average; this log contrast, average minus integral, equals -1.68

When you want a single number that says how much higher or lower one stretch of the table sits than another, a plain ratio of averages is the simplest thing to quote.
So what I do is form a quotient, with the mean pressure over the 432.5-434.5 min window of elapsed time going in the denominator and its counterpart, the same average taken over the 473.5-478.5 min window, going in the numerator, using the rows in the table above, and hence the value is 0.95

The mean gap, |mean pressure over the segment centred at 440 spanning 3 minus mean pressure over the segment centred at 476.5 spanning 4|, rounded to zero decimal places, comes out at 10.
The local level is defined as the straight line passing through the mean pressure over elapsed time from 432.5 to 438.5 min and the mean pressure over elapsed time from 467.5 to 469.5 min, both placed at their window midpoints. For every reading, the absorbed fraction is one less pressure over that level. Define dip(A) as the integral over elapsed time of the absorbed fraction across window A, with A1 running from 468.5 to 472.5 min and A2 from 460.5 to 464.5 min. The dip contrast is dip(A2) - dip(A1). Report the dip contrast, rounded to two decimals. 0.15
